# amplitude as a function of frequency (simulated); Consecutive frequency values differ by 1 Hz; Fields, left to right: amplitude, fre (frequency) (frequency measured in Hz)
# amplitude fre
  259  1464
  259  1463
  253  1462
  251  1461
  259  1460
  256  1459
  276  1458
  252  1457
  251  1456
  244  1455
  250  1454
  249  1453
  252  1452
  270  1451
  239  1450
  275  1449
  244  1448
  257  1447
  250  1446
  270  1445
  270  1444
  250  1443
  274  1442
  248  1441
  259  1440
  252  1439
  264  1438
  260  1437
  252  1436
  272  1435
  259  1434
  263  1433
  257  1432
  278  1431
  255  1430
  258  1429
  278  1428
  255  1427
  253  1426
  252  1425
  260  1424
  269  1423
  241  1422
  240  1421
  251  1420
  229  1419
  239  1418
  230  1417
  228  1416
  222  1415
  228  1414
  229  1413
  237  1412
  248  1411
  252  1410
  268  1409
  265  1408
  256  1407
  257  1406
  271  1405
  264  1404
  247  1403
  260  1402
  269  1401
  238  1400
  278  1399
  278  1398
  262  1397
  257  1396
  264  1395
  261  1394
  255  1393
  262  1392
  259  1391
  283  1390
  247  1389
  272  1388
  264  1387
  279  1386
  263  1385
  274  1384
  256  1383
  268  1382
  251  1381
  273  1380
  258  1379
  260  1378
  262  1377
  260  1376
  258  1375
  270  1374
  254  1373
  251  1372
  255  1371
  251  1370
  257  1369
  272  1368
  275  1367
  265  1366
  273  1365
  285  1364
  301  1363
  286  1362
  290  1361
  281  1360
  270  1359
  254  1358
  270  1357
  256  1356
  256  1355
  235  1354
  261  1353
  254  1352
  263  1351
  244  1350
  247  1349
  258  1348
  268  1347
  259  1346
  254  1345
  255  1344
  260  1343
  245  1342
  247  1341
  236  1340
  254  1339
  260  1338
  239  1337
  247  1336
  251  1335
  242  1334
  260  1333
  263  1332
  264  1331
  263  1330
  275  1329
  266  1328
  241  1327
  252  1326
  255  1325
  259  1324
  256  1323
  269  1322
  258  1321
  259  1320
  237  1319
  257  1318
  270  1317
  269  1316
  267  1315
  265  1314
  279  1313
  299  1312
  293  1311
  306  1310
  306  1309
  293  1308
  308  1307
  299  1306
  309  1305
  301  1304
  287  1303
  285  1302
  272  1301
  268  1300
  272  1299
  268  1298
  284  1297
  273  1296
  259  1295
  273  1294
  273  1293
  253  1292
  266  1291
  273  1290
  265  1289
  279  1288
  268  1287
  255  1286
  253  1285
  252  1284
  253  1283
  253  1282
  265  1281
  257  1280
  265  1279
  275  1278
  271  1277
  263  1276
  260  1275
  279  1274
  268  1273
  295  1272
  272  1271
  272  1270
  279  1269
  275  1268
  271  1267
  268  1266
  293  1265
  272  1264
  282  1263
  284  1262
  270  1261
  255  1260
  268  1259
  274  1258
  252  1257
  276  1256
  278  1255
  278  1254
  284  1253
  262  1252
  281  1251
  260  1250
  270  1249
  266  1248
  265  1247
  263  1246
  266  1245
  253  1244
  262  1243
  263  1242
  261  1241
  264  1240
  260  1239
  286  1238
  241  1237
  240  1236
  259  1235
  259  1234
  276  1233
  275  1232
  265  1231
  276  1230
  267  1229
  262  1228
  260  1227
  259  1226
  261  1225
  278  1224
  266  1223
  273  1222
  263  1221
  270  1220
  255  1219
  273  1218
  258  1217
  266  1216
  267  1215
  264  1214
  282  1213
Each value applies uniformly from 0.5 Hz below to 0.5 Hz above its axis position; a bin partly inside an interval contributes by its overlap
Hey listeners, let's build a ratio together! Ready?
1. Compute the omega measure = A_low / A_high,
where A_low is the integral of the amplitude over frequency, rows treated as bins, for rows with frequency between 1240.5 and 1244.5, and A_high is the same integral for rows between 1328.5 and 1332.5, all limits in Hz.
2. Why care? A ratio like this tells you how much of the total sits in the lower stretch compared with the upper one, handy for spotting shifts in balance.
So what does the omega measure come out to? 0.98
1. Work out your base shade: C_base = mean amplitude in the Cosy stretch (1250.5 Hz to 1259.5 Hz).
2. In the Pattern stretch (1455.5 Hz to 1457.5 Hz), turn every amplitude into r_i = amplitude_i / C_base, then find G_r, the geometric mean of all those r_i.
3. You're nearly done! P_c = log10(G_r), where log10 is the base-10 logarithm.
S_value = -0.0349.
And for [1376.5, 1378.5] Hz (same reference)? -0.0188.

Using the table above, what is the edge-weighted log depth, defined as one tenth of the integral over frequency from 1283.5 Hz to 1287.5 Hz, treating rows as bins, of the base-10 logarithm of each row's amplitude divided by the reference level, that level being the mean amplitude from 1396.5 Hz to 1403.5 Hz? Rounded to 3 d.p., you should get -0.003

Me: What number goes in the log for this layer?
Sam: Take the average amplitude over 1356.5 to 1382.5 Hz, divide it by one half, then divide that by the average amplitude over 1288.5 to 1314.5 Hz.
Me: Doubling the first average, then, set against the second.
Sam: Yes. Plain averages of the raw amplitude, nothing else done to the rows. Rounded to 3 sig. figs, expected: 1.90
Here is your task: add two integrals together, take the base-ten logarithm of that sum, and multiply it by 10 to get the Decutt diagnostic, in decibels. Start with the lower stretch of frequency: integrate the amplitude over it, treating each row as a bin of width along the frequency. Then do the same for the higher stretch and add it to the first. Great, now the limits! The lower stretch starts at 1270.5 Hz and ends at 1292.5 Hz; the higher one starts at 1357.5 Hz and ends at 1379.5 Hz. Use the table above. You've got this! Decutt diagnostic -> 40.7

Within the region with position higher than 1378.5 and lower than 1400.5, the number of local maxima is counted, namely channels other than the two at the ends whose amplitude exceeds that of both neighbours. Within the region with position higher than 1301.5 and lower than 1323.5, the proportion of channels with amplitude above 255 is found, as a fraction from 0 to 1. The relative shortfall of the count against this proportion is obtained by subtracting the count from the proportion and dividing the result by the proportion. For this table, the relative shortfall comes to -7.38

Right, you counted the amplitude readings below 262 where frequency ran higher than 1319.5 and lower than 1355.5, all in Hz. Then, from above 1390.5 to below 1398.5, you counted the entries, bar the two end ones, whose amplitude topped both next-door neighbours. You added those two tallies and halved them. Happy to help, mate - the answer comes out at 15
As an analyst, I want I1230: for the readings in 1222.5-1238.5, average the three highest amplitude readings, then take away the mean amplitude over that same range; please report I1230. 16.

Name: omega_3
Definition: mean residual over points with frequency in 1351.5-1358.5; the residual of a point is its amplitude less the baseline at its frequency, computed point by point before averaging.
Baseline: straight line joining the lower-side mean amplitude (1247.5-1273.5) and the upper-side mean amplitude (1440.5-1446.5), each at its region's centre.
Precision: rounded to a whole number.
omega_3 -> -11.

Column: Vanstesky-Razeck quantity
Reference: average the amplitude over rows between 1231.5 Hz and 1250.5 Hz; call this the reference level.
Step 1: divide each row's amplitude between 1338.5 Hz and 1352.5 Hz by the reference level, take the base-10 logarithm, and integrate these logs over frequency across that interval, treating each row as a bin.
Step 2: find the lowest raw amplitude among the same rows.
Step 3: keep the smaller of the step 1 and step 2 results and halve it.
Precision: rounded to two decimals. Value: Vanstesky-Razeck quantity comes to -0.11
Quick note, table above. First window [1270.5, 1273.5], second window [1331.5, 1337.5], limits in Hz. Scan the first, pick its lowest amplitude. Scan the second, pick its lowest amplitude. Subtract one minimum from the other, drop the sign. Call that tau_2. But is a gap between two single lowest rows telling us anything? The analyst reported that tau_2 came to 29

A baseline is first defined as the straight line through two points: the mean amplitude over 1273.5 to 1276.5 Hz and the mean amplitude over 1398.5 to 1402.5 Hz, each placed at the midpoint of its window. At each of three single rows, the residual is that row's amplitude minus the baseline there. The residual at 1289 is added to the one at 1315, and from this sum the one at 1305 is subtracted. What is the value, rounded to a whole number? -43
